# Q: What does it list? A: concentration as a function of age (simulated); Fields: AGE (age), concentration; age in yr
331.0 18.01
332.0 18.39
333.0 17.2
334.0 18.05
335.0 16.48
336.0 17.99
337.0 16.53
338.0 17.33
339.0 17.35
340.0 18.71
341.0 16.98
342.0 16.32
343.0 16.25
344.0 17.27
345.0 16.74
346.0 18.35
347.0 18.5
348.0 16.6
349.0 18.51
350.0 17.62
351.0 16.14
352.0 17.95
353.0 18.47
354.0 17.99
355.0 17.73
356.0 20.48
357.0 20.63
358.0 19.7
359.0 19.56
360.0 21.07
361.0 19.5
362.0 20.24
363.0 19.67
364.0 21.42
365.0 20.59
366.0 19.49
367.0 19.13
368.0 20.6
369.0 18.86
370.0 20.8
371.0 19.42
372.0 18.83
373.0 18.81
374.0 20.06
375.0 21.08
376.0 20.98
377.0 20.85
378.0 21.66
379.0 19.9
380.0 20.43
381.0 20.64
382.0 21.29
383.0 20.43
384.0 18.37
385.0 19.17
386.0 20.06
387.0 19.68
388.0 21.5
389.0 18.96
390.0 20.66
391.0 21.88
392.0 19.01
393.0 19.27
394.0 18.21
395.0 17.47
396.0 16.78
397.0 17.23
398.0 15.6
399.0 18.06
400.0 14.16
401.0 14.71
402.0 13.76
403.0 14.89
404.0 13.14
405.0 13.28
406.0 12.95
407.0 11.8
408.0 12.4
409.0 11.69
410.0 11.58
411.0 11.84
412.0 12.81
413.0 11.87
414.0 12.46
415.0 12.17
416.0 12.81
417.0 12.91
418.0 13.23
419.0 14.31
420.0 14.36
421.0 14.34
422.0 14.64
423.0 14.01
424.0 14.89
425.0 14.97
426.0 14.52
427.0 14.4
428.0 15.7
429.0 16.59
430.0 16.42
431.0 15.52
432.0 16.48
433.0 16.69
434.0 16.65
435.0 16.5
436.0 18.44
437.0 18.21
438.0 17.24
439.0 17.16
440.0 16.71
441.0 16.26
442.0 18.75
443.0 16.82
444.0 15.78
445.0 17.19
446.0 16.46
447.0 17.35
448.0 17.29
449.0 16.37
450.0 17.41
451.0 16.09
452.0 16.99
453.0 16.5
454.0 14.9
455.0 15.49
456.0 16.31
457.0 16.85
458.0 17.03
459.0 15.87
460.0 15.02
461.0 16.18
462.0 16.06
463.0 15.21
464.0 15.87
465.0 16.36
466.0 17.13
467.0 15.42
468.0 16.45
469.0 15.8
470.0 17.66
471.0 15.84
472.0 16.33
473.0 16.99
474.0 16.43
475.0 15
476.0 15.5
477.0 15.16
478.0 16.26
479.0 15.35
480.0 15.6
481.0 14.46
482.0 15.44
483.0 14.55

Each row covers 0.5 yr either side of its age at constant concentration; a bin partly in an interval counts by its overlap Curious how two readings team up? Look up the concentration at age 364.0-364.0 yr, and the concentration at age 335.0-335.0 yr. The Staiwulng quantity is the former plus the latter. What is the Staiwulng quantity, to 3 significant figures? 37.9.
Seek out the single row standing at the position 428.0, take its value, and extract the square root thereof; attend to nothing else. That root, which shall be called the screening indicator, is 3.96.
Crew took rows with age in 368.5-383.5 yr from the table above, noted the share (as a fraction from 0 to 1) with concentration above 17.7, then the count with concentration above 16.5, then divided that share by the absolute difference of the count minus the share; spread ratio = 0.071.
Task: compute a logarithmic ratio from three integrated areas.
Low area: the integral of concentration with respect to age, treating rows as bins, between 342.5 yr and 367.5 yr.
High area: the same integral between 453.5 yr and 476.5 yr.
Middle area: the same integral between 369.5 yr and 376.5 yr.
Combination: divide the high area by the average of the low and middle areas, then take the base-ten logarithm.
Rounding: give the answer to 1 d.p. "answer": 0.1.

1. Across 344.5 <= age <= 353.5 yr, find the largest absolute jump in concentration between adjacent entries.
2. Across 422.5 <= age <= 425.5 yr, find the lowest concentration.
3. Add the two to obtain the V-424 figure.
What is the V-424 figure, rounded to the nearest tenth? 15.9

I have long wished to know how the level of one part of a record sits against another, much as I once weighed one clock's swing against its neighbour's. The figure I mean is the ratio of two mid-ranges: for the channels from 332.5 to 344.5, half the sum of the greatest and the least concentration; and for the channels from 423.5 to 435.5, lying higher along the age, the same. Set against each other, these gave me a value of 1.12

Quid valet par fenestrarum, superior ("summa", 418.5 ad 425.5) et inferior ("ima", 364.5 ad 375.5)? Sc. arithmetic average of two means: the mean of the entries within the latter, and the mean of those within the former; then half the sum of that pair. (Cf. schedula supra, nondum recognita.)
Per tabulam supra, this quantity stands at 17.1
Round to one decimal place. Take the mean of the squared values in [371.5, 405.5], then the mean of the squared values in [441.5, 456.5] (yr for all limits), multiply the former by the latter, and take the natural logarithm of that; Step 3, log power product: 11.5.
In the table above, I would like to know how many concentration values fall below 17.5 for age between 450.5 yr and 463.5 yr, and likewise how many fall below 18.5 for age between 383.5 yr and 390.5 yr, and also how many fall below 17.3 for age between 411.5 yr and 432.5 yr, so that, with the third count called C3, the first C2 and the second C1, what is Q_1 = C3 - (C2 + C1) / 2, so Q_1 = 14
